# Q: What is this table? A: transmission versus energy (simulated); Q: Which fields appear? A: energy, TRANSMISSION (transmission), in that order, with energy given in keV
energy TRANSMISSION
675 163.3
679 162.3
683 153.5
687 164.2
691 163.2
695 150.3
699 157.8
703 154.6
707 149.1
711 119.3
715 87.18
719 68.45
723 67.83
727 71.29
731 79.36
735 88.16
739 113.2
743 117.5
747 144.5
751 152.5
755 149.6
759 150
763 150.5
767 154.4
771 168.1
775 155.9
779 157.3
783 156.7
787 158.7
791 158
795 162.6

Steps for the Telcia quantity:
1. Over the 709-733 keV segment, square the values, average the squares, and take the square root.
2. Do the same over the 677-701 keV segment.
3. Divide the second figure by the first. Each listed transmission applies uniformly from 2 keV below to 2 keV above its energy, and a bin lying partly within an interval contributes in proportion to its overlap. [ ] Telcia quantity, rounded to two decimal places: 1.88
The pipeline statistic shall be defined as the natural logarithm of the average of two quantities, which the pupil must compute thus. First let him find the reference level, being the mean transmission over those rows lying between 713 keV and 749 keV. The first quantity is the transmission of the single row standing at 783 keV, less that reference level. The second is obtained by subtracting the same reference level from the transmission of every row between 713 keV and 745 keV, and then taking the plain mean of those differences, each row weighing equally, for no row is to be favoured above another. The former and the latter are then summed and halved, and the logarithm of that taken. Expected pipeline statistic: 3.4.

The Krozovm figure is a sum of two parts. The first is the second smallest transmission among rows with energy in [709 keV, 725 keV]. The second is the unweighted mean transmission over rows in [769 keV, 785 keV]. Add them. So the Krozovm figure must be 228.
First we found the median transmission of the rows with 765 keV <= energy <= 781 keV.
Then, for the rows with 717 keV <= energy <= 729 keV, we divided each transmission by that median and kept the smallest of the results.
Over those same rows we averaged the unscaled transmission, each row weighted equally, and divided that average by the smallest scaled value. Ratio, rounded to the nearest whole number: 160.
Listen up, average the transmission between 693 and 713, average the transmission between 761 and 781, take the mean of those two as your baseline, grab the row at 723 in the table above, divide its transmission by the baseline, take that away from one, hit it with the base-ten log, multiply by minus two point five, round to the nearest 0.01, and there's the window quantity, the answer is 0.64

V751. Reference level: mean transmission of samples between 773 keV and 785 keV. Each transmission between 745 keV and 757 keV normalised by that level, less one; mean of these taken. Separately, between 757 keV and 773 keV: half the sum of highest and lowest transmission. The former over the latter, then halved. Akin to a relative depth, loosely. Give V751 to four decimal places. -0.0002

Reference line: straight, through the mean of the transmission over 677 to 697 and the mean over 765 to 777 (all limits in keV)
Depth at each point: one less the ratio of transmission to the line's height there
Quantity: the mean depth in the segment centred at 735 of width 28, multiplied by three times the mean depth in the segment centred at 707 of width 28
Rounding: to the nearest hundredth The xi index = 0.24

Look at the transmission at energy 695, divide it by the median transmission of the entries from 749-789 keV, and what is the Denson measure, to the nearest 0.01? 0.97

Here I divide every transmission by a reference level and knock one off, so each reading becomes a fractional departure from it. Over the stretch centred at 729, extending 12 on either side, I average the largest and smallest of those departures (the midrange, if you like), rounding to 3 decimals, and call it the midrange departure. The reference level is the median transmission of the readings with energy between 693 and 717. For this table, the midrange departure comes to -0.395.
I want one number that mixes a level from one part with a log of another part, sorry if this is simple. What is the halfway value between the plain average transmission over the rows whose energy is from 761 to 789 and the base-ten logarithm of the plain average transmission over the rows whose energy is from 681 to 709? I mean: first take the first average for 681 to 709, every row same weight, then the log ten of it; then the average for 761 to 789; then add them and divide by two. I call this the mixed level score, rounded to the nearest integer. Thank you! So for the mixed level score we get 80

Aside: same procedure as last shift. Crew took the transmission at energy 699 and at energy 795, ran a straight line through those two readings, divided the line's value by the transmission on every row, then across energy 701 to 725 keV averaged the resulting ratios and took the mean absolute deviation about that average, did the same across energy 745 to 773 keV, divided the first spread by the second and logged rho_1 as 17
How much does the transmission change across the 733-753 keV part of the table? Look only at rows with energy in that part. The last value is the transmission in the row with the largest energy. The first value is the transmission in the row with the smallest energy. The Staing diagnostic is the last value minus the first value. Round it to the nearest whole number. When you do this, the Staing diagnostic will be 64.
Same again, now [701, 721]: -86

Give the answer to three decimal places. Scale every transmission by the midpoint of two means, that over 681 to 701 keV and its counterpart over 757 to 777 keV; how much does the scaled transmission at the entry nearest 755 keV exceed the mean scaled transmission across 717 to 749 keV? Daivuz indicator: 0.356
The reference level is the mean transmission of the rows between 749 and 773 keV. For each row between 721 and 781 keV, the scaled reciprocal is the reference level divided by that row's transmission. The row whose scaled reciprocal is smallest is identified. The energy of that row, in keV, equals 771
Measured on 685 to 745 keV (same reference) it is 687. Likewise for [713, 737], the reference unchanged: 735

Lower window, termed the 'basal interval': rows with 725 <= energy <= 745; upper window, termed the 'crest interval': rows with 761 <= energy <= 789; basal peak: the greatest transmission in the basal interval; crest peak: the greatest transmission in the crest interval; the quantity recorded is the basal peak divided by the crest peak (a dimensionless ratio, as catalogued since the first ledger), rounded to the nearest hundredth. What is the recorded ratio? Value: 0.70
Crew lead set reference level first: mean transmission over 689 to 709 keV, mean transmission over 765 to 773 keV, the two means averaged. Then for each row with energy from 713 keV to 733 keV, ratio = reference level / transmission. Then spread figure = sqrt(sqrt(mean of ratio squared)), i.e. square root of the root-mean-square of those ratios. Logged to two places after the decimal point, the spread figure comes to 1.46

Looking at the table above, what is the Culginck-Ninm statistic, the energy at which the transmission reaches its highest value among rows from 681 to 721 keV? 687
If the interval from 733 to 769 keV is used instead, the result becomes 767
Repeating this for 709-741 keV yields 711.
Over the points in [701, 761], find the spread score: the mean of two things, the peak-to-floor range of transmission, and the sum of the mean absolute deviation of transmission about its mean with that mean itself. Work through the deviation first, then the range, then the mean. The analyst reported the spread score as 115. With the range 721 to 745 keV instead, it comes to 78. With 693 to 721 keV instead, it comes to 123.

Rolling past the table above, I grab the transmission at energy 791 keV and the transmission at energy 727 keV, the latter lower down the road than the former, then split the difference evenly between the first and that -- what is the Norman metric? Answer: 115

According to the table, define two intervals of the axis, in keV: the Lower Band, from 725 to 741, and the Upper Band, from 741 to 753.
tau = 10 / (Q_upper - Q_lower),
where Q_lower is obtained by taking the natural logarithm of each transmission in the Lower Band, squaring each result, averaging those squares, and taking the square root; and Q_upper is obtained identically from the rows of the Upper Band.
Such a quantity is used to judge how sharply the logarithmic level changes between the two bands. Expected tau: 22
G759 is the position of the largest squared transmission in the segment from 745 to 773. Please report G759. 771 keV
